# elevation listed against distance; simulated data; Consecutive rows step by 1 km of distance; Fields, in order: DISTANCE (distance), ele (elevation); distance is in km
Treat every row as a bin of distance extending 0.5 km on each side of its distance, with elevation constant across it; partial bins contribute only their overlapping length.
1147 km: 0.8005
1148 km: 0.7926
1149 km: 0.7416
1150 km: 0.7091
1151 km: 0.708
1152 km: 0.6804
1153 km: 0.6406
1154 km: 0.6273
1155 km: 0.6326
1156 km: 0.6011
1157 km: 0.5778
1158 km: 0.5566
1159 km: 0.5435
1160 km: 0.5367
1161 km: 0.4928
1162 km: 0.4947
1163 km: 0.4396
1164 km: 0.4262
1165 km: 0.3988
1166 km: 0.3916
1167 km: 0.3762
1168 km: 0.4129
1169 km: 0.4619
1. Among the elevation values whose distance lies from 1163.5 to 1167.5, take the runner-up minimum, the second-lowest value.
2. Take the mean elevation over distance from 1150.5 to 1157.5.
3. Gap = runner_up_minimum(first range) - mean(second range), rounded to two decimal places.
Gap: -0.25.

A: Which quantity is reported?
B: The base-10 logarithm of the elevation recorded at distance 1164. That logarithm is -0.37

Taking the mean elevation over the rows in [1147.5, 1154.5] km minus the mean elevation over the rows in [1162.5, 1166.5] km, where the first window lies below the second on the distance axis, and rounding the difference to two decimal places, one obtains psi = 0.29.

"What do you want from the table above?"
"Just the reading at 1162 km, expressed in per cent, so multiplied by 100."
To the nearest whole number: 49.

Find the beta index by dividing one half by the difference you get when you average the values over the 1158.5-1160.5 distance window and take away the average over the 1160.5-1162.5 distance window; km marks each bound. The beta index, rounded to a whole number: 11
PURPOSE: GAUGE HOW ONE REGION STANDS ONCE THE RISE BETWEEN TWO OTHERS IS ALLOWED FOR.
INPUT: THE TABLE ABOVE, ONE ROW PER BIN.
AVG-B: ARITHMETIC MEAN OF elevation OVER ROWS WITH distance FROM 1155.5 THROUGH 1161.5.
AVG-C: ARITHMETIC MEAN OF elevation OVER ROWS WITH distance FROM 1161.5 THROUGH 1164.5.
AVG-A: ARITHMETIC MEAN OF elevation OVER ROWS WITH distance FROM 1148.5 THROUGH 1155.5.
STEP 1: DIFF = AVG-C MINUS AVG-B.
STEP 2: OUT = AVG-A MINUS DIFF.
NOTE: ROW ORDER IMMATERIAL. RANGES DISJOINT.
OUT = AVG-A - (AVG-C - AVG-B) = 0.775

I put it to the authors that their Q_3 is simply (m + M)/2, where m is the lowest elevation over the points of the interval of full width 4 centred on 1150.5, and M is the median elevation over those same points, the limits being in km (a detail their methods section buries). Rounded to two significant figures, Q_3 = 0.69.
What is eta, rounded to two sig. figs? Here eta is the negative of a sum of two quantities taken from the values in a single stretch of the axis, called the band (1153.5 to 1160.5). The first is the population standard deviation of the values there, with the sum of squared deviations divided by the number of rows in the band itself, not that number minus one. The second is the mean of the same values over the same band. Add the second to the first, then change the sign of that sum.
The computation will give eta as -0.62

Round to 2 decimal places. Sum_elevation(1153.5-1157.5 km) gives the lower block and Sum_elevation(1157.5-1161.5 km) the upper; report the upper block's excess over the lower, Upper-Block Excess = -0.31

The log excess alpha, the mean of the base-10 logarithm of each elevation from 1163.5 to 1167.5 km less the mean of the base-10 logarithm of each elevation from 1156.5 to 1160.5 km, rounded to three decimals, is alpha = -0.143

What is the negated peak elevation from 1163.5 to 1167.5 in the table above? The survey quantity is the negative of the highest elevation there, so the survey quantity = -0.43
